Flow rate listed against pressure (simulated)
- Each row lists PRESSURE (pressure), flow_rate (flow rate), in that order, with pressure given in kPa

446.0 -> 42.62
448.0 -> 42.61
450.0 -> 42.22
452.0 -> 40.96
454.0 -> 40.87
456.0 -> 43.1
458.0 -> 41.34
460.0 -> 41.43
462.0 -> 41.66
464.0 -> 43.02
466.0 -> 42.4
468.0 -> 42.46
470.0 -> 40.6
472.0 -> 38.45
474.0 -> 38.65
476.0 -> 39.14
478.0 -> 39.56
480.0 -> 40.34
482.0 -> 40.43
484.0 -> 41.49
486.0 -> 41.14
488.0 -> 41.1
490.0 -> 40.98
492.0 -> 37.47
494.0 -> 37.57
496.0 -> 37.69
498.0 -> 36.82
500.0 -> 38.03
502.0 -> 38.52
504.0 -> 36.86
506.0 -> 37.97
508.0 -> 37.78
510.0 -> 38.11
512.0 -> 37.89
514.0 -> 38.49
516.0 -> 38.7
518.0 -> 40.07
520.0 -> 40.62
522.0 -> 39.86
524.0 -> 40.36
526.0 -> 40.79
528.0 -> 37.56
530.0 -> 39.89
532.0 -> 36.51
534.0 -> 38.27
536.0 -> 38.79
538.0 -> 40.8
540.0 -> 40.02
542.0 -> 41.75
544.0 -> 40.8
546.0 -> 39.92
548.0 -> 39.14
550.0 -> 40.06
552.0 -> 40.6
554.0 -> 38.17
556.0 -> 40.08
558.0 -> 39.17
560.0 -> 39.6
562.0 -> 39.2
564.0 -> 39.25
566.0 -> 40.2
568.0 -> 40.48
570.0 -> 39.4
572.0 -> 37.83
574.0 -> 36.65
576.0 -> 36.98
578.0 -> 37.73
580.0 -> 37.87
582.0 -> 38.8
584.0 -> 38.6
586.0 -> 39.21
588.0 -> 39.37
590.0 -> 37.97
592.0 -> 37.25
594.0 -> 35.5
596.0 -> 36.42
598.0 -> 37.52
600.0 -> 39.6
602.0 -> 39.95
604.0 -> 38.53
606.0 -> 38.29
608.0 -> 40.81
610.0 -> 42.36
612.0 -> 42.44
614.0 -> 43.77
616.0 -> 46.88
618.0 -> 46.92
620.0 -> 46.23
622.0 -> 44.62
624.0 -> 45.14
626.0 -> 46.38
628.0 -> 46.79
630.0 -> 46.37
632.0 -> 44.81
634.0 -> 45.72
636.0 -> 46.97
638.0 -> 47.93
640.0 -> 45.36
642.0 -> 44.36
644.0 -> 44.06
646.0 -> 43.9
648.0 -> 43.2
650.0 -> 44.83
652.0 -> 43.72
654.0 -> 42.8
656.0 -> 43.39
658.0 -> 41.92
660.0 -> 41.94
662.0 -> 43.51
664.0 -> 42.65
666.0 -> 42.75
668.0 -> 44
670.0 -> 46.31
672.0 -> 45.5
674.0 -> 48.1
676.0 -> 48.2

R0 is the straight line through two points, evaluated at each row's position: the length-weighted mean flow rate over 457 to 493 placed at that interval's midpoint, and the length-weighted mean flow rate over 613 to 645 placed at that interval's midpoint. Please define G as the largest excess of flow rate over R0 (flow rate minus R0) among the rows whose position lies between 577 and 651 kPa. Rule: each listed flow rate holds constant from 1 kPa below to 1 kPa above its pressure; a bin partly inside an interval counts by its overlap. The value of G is 1.9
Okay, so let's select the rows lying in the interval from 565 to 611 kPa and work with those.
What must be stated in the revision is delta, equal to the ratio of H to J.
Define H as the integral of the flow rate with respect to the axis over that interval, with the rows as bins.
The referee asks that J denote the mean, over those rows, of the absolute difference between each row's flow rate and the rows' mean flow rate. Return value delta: 1416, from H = 1775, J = 1.25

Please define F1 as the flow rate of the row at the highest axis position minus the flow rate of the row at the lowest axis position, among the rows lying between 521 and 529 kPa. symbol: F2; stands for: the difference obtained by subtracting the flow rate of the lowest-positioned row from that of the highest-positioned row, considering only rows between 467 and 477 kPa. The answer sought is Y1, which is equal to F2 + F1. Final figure -6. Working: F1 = -2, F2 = -3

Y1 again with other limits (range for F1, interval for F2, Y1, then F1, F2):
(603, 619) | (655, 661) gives 7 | 8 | -1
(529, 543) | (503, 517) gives 4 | 2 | 2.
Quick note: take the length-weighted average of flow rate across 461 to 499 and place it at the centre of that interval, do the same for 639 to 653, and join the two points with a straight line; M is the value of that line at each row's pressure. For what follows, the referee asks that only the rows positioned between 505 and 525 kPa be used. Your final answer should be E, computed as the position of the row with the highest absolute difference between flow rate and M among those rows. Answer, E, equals 508.0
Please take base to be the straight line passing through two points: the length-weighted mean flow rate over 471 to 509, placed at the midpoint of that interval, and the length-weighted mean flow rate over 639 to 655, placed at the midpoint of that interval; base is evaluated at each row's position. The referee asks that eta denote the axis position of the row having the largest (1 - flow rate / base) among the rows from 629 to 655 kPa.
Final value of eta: 654.0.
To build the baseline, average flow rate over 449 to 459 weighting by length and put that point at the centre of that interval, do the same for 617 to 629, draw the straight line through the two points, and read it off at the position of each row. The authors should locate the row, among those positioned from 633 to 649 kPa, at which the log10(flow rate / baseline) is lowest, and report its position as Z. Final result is 648.0 kPa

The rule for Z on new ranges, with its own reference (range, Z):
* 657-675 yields 660.0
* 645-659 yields 658.0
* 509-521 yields 512.0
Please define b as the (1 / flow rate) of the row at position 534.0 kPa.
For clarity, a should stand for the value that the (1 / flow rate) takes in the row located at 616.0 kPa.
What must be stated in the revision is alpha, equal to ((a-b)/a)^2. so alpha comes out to 0.051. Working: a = 0.0213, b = 0.0261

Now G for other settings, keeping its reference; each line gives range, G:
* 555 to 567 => -3.3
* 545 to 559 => -2.6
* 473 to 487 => 0.5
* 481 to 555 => 0.5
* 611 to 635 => 1.5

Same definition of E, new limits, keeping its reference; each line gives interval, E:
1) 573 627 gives 594.0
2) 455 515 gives 504.0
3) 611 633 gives 616.0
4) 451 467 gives 456.0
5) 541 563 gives 554.0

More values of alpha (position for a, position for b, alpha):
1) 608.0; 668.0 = 0.005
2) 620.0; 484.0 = 0.013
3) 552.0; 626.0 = 0.016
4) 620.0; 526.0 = 0.018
